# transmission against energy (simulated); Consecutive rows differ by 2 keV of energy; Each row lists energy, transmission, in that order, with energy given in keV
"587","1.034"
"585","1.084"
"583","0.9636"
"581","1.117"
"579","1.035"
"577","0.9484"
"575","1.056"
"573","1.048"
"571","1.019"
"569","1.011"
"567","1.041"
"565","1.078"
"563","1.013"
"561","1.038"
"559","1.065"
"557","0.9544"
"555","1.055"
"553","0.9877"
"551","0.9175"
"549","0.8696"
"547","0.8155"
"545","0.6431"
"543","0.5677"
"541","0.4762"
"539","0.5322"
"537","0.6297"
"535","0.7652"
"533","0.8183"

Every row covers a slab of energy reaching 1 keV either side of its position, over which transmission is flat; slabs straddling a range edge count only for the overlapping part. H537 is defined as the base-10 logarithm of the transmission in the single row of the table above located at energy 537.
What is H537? -0.201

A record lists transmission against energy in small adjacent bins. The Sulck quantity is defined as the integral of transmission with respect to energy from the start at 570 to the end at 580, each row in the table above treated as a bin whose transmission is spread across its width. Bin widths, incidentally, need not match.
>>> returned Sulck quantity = 10.2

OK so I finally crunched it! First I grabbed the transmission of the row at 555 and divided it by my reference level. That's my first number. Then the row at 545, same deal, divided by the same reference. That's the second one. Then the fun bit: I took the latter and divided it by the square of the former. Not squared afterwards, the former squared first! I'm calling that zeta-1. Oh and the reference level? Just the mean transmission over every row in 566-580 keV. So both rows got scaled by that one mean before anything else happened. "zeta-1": 0.59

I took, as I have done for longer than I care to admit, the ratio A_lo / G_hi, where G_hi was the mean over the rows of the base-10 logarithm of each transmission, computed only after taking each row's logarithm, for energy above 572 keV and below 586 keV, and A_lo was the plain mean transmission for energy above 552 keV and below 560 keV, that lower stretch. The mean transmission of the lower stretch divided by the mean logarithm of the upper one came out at 69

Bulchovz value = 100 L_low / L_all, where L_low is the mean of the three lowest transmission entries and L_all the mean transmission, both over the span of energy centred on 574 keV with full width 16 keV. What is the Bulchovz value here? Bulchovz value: 96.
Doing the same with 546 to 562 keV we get 90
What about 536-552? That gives 77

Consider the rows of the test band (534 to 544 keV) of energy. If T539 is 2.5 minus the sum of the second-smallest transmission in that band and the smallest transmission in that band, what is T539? 1.49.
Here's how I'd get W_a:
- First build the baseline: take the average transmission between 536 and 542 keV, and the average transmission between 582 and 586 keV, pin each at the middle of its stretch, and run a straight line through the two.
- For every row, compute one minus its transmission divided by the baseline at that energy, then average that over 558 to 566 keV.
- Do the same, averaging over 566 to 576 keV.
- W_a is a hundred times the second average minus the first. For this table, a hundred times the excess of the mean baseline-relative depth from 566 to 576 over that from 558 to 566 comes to 16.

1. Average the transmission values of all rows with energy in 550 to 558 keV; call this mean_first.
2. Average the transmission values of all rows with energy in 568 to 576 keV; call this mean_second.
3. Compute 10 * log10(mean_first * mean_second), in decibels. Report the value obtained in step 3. 0.0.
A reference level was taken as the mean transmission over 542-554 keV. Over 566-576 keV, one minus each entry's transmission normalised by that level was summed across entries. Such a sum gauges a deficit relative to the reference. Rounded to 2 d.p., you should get -1.47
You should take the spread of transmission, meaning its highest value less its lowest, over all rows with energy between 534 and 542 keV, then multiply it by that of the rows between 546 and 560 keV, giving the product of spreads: 0.072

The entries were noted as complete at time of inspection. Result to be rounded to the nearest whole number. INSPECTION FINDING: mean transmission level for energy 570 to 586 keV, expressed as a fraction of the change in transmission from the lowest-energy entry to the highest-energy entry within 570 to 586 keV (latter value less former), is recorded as 16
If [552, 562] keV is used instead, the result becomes 20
